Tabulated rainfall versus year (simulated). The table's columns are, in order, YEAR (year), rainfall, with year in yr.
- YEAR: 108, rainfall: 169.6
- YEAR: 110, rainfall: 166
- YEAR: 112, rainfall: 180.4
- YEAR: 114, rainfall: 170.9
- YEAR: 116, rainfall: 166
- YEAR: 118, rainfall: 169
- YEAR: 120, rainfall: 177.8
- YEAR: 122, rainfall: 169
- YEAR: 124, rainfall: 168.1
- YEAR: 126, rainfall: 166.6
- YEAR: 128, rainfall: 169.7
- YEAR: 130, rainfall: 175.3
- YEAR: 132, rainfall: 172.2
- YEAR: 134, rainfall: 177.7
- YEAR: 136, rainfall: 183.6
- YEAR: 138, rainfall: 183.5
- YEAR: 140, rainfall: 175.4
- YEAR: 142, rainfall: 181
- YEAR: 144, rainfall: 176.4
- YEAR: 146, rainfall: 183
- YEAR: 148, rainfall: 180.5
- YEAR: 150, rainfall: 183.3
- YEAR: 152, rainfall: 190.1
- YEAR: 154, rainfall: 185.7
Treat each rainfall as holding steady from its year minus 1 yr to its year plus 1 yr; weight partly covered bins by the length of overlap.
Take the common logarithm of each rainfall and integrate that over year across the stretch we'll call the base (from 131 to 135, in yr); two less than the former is 6.97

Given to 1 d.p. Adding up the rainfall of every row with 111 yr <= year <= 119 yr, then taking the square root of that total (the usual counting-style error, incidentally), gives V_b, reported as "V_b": 26.2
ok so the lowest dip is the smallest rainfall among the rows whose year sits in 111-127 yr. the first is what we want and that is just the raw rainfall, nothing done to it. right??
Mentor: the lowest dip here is 166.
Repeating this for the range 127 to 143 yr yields 169.7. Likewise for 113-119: 166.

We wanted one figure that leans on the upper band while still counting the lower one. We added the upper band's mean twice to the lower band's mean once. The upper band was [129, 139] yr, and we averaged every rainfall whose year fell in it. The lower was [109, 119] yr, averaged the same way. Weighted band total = 527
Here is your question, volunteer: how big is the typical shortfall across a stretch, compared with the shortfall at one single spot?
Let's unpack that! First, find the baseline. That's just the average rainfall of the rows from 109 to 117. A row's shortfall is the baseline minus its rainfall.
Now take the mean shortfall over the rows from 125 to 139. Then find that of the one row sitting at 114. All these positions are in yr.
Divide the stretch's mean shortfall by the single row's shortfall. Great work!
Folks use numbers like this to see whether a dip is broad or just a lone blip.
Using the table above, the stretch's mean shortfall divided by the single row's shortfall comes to 63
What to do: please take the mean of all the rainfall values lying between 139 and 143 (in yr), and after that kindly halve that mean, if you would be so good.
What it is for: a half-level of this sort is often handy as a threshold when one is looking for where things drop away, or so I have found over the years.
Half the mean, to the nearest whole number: 89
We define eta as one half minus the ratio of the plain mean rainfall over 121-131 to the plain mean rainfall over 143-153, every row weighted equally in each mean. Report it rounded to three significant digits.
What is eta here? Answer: -0.429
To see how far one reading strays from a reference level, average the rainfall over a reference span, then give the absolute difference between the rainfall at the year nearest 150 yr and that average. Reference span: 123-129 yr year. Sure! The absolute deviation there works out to 15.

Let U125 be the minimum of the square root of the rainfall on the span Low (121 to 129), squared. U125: 167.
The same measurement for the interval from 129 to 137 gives 172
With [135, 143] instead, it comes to 175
